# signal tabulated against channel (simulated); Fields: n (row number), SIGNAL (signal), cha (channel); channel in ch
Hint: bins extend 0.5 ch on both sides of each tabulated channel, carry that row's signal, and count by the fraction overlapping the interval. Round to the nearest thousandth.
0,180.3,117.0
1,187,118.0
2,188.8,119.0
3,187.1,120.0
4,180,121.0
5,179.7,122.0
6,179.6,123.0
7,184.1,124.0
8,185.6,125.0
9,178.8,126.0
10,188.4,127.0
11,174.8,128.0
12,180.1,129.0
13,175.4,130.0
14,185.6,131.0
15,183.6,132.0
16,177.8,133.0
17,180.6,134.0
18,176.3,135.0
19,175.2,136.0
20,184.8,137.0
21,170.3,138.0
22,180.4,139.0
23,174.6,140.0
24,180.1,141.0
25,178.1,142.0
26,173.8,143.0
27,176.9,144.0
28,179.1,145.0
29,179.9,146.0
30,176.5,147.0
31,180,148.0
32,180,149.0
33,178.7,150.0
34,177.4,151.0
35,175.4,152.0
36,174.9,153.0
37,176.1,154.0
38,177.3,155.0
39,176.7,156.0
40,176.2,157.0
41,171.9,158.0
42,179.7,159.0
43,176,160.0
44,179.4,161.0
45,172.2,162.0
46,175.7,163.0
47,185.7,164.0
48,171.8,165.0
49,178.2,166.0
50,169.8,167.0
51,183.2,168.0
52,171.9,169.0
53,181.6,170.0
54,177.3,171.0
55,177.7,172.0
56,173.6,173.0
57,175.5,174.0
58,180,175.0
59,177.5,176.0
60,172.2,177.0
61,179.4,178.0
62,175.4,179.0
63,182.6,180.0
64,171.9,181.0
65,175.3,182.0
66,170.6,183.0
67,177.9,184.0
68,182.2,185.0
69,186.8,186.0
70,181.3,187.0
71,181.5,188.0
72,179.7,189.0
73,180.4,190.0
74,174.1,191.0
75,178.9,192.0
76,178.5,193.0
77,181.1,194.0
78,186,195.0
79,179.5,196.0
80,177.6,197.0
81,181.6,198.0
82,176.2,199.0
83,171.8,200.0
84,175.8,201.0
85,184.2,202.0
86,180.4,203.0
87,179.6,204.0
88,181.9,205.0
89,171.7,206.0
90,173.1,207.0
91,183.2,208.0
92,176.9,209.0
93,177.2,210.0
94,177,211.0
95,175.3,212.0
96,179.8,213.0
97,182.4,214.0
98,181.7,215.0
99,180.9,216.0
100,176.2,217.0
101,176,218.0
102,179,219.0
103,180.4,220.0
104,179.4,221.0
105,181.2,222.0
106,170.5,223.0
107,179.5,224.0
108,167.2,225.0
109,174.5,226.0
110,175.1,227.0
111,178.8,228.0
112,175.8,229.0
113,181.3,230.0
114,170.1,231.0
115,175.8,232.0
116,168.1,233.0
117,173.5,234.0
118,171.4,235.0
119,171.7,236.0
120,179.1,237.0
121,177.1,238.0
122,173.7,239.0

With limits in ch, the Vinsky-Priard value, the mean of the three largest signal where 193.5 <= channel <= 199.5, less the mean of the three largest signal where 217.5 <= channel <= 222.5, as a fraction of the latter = 0.014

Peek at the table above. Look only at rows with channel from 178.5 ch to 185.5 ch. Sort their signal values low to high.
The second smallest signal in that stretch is 171.9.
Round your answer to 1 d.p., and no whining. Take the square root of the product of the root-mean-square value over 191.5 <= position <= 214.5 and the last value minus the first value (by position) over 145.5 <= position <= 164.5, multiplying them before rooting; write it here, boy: 32.2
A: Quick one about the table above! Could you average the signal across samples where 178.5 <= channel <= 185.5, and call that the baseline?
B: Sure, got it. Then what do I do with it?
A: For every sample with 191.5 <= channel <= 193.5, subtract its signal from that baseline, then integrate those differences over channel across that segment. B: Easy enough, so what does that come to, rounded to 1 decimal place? -4.3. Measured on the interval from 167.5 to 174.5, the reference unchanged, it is -4.9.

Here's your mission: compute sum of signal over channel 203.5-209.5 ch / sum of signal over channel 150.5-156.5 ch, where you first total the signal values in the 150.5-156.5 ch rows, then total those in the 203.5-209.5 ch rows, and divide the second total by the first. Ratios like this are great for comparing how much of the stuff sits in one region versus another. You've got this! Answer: 1.01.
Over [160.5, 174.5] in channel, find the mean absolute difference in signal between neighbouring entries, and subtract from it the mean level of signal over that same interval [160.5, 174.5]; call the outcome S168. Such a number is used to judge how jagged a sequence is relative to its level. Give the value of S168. -169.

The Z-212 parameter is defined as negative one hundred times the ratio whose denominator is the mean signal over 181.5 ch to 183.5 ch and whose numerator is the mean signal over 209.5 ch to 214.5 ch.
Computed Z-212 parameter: -103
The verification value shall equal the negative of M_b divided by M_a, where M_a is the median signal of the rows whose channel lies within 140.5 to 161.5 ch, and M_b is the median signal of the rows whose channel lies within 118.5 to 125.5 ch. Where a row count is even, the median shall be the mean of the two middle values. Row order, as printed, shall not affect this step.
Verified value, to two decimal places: -1.04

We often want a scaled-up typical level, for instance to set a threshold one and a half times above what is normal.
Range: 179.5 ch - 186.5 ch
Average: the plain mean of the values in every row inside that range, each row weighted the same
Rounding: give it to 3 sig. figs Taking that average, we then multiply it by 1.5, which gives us 267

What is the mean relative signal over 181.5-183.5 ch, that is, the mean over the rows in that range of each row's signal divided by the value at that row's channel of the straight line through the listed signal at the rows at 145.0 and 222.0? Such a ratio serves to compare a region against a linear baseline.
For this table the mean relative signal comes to 0.96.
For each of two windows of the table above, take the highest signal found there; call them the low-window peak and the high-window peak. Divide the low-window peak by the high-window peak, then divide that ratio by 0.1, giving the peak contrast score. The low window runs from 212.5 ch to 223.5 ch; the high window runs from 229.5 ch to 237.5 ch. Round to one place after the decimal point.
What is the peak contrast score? 10.1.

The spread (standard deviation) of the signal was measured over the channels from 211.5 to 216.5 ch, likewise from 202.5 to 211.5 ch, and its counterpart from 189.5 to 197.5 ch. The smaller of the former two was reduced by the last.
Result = -0.6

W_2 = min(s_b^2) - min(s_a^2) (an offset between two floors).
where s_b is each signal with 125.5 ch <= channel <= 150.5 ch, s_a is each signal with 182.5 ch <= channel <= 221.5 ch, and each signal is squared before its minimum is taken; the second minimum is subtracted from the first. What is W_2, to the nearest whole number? -102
